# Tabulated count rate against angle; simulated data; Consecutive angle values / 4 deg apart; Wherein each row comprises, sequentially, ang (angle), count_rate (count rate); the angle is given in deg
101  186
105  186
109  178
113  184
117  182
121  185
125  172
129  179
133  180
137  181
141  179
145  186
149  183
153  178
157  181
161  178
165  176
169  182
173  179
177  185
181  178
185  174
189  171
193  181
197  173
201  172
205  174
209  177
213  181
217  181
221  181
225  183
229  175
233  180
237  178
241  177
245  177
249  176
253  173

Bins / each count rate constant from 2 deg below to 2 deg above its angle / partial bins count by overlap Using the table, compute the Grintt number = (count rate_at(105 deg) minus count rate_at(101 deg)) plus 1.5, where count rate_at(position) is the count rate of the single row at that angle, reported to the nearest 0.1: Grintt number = 1.5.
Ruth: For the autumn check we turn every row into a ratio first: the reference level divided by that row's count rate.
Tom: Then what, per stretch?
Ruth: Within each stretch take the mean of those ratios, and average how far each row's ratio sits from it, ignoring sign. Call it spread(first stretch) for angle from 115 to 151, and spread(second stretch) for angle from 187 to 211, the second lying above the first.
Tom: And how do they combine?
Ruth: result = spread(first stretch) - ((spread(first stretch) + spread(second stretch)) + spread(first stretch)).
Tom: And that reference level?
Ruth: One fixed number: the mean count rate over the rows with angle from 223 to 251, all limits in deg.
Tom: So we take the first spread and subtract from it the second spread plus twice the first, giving -0.0327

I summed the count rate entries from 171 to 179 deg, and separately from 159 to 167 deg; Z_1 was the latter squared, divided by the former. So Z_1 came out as 344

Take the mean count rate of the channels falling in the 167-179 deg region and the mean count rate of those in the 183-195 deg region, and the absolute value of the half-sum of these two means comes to 179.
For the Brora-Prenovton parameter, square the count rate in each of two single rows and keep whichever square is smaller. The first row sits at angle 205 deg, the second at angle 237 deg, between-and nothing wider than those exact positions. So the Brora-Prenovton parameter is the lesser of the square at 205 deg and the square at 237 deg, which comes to 30276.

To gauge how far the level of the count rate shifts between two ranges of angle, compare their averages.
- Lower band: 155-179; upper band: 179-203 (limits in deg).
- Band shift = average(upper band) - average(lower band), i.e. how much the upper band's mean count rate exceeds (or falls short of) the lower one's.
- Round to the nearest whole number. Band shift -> -5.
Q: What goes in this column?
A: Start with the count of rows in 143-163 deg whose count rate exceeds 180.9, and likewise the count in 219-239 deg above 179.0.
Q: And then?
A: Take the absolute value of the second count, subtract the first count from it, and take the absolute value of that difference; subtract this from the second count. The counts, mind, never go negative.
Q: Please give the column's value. 3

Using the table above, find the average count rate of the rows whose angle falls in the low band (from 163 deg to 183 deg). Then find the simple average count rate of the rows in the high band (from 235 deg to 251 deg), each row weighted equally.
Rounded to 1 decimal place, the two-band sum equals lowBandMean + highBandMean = 357.0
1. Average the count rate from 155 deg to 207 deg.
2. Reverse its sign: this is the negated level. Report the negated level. -177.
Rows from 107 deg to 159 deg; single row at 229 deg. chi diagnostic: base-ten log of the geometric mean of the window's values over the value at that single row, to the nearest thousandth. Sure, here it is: 0.014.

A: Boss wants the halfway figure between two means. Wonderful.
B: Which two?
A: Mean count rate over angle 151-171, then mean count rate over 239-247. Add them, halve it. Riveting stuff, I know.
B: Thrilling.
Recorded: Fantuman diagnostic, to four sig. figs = 178.0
